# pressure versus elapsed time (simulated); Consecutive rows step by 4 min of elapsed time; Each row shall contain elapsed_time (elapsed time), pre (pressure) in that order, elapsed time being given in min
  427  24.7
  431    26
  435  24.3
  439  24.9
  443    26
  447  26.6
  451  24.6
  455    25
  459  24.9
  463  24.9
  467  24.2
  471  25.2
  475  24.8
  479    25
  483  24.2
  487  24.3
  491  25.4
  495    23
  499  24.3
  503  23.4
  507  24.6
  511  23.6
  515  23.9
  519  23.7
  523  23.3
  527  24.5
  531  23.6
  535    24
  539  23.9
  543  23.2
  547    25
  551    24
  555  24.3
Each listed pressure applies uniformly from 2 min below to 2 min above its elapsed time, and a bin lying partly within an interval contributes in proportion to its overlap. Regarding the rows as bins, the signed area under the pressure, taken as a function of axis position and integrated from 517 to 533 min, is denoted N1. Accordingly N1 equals 380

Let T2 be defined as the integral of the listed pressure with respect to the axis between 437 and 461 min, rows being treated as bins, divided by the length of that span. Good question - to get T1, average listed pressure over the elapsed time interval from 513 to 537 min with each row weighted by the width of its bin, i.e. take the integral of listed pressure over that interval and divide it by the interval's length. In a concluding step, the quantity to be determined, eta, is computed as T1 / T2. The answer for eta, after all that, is 0.941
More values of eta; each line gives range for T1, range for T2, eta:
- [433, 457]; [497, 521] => 1.055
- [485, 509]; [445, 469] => 0.965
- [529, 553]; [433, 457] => 0.949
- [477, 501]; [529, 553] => 1.017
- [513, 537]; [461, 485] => 0.964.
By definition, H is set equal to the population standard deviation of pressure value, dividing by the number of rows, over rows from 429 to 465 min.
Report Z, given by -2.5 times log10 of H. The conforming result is 0.4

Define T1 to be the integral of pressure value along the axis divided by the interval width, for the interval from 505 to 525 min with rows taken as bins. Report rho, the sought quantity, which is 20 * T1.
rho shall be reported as 476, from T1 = 23.8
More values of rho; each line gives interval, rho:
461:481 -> 496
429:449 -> 511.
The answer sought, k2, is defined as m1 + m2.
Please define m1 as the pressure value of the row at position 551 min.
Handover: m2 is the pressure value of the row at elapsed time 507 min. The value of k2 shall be 48.6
